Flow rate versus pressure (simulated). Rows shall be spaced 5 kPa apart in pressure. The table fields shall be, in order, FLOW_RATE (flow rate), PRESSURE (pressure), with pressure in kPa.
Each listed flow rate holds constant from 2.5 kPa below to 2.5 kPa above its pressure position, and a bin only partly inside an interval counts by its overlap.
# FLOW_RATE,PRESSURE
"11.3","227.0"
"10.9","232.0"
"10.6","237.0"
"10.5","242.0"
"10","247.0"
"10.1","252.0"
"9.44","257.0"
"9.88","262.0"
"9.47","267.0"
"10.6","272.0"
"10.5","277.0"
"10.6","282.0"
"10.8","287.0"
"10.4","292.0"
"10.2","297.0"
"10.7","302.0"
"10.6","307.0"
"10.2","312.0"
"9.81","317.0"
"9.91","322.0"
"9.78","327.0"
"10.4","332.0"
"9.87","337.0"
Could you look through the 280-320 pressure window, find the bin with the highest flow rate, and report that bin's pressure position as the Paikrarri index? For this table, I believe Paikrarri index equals 287.0 kPa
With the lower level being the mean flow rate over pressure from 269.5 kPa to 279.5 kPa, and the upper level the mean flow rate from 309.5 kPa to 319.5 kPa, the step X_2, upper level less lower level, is -0.5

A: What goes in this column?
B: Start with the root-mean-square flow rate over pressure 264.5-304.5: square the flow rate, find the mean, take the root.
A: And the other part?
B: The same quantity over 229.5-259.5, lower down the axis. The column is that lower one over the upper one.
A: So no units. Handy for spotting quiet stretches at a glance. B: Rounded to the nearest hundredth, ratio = 0.99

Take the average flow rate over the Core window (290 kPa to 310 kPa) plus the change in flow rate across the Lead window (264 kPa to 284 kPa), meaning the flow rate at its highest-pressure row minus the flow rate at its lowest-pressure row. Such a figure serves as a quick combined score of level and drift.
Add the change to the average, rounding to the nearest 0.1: 11.6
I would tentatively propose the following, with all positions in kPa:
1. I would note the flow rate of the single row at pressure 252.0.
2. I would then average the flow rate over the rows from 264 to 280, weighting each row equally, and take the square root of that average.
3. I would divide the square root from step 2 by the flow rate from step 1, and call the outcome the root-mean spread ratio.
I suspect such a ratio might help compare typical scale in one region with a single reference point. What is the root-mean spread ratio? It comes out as 0.316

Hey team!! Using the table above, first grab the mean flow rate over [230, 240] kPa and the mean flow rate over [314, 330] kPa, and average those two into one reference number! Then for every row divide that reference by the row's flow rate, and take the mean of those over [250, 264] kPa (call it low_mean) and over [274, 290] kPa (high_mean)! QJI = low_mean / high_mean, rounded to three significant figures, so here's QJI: 1.09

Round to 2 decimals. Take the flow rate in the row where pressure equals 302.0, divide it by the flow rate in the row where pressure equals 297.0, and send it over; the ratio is 1.05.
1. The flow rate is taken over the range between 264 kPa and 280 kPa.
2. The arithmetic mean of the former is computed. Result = 10.2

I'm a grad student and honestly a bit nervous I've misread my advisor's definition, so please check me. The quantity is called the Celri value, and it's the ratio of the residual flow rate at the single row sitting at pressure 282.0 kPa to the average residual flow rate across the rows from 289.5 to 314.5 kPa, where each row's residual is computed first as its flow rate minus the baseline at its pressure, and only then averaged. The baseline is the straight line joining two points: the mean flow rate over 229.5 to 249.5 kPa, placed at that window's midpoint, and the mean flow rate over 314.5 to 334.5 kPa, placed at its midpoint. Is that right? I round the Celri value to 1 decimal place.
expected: 1.2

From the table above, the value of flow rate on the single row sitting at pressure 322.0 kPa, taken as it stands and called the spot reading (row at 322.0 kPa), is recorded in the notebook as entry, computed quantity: 9.91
